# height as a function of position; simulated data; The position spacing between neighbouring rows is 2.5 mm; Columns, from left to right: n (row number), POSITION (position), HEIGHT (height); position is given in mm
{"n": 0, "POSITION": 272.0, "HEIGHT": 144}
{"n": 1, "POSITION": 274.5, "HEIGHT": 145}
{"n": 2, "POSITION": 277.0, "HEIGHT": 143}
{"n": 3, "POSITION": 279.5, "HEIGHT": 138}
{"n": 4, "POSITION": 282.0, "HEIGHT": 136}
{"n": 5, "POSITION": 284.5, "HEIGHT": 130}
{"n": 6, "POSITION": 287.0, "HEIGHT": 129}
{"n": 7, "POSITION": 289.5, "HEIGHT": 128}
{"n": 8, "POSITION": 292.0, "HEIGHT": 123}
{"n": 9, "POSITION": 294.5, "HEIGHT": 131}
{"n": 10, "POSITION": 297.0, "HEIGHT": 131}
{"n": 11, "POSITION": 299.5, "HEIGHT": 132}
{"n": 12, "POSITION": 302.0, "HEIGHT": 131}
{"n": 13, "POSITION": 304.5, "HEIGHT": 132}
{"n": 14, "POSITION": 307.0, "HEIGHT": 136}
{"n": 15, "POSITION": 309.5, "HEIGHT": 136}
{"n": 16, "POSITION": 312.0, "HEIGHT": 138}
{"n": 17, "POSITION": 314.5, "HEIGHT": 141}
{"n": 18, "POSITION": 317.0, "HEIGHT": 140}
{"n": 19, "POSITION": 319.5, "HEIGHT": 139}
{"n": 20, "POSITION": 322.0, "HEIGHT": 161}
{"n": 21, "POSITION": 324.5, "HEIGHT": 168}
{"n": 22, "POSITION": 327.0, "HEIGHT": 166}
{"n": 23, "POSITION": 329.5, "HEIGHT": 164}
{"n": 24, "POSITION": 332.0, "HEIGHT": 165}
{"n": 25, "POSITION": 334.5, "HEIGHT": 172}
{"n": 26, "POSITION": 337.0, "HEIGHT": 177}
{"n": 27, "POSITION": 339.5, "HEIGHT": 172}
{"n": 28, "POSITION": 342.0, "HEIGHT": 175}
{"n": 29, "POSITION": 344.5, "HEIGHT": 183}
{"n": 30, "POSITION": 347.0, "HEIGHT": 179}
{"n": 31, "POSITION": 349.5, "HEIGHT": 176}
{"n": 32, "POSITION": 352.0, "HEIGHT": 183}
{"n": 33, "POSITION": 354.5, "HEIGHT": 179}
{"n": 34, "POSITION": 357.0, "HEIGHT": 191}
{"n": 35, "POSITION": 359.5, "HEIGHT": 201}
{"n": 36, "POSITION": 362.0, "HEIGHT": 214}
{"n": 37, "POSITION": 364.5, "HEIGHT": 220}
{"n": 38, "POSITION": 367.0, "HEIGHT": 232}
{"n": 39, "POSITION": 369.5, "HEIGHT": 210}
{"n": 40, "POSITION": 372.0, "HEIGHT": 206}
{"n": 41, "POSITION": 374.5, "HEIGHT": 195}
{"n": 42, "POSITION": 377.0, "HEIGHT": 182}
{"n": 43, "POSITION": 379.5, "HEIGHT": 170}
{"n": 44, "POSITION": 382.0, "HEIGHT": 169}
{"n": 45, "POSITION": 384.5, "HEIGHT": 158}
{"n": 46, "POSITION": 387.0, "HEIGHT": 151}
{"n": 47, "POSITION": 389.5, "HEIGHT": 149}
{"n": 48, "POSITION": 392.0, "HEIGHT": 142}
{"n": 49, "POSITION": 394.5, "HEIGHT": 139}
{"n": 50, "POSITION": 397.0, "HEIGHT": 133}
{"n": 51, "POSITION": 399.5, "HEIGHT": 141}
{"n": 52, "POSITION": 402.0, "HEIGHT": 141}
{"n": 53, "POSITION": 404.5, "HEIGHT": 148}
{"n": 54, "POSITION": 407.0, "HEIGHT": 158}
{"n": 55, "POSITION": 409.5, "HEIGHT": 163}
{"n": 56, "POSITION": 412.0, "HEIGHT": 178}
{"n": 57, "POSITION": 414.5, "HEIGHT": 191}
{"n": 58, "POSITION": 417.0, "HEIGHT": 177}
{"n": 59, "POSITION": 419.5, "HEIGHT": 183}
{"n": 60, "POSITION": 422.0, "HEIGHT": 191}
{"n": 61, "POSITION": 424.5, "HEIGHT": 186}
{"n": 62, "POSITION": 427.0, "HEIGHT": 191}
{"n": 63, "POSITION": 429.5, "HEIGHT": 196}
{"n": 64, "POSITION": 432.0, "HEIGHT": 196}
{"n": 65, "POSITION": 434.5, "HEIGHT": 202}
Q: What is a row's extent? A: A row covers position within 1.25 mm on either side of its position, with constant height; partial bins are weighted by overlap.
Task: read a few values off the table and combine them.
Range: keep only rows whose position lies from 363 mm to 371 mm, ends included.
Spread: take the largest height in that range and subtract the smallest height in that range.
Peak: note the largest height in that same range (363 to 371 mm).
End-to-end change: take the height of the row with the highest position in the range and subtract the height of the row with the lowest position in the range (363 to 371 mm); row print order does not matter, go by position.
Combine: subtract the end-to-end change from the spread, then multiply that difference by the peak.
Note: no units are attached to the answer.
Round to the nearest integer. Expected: 7424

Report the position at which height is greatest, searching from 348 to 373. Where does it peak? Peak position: 367.0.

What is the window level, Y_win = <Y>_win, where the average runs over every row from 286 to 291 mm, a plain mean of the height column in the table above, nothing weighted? 128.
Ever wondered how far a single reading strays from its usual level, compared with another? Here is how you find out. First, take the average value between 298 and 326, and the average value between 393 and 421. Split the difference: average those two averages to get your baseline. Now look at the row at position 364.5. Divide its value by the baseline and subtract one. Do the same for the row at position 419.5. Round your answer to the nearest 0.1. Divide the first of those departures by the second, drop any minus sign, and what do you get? 2.1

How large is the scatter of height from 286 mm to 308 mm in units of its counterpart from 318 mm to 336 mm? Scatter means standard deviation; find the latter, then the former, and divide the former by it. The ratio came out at 0.33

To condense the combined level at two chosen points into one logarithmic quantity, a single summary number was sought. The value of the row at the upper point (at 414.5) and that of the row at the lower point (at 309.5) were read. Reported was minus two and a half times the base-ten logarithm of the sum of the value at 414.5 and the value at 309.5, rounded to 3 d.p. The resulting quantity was -6.286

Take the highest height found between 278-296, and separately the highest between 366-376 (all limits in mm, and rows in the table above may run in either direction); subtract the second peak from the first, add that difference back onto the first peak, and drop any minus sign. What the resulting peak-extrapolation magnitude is 44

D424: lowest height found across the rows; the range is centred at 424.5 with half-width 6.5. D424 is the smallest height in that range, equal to 183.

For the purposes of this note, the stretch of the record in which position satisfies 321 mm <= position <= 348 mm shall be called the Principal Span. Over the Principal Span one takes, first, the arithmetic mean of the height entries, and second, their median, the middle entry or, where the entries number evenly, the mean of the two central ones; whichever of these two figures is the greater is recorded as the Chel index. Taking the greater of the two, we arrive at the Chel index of 172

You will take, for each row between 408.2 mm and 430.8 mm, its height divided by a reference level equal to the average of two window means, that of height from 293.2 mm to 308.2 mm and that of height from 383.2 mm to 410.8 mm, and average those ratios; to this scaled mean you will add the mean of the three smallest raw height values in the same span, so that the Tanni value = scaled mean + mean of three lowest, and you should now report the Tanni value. 174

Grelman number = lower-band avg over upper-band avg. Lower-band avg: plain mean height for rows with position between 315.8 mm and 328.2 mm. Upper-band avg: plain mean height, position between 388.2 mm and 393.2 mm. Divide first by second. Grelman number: 1.06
